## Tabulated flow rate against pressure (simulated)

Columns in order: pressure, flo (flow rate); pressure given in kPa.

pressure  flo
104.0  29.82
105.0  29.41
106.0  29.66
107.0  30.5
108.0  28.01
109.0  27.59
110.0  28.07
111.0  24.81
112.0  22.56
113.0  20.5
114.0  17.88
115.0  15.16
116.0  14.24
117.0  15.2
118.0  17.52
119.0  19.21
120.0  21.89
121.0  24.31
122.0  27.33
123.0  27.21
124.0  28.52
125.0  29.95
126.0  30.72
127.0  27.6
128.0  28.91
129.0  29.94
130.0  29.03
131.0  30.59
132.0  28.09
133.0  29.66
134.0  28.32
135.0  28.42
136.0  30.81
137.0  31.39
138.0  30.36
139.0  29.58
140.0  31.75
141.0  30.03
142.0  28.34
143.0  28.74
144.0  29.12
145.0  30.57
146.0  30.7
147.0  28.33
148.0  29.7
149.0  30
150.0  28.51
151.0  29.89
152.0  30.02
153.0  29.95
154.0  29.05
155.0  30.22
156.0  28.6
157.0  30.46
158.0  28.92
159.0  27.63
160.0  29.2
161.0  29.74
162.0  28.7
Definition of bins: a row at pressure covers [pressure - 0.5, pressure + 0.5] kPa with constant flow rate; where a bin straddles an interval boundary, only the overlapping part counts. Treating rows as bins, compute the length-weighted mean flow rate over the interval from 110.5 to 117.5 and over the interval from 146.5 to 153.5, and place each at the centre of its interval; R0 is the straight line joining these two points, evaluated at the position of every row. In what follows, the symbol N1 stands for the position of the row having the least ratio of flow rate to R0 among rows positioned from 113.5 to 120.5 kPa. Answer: 116.0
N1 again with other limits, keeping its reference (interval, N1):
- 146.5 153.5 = 150.0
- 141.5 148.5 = 147.0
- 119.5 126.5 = 120.0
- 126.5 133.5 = 132.0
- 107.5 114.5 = 114.0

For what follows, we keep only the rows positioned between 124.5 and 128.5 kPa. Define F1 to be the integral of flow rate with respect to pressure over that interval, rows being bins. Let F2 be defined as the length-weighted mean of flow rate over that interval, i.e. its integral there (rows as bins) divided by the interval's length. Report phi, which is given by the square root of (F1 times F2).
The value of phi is 59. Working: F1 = 117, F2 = 29.3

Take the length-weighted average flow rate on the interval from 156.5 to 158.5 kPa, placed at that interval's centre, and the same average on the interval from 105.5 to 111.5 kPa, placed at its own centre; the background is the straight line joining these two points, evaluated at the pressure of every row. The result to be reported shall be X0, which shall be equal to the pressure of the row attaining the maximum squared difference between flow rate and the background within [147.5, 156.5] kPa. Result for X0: 156.0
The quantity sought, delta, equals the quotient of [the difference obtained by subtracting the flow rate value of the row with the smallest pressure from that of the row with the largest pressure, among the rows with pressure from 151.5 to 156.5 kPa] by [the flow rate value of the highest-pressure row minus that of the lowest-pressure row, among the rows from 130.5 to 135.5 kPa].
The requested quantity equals 1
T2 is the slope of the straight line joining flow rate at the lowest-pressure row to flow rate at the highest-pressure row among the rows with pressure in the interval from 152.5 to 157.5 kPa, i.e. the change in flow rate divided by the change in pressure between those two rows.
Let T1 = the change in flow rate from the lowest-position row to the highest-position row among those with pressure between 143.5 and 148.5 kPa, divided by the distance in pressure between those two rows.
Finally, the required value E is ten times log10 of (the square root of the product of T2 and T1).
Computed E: -8.7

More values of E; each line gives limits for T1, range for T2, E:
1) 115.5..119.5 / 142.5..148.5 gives -2.5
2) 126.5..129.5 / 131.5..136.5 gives -0.5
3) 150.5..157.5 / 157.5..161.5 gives -7.9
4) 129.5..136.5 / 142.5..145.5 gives -2.8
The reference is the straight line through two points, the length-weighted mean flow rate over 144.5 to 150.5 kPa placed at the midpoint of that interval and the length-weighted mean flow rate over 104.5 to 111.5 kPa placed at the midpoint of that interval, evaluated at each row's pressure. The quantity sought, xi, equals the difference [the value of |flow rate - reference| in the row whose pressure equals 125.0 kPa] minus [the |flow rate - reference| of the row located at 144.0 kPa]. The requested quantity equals 0.7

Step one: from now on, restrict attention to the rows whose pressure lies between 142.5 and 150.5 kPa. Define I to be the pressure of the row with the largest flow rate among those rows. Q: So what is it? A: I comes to 146.0 kPa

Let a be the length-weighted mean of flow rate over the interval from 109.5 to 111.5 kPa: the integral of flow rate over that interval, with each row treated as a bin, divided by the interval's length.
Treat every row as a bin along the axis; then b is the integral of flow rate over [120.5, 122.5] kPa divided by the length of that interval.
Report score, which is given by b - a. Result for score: -0.6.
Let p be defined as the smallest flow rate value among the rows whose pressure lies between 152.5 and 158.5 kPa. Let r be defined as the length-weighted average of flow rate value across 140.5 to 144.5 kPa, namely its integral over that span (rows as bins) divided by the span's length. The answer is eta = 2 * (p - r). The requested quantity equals -0.9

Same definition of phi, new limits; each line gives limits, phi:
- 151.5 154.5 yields 51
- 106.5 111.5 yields 62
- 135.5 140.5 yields 69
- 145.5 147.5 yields 42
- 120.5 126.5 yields 69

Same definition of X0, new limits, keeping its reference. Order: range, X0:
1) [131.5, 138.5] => 137.0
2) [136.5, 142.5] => 140.0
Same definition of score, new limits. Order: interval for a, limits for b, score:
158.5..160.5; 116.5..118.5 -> -12.1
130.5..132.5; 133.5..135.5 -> -1.0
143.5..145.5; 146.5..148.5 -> -0.8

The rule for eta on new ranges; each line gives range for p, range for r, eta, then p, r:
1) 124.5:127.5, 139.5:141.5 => -6.6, 27.6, 30.9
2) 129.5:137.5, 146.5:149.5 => -2.5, 28.09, 29.3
